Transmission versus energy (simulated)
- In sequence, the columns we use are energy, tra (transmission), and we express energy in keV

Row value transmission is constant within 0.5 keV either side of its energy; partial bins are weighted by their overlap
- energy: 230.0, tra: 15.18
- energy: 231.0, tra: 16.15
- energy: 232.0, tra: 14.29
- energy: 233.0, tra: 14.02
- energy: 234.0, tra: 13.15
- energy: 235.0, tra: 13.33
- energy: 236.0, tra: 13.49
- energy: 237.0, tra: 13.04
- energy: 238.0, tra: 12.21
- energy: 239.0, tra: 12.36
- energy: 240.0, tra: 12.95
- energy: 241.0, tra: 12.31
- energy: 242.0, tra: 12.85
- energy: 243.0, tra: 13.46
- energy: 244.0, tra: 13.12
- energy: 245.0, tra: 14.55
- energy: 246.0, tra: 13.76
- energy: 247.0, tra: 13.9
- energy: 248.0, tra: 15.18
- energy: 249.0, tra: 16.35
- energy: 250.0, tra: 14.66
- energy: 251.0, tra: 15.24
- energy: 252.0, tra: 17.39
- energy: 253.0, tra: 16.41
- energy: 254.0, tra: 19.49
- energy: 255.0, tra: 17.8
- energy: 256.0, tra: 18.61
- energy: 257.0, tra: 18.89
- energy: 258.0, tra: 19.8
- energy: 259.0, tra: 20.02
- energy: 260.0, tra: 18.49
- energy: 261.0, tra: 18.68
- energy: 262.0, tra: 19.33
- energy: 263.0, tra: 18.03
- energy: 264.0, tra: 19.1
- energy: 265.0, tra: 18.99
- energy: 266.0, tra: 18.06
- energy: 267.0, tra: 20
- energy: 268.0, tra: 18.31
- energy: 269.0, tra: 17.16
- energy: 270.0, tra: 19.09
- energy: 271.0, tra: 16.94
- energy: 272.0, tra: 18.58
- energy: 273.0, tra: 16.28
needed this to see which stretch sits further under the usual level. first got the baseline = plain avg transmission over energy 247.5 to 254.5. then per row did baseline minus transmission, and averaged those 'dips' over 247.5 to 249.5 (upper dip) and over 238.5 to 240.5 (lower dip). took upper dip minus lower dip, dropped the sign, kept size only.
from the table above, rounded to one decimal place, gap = 3.1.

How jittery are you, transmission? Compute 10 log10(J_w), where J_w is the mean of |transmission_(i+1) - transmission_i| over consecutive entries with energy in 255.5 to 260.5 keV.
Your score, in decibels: -1.3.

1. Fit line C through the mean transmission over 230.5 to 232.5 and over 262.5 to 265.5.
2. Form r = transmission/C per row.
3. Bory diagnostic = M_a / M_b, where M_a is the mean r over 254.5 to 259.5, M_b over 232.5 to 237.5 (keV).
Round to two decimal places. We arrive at 1.23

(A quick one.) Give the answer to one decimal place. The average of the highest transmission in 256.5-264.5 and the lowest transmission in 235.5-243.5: 16.1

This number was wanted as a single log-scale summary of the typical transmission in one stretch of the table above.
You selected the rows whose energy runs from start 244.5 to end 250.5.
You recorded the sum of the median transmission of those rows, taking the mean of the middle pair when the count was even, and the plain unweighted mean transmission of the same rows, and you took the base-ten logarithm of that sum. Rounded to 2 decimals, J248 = 1.47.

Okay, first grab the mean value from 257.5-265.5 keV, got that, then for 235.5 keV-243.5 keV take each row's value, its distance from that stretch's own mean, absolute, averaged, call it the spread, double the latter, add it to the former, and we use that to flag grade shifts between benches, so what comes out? 19.9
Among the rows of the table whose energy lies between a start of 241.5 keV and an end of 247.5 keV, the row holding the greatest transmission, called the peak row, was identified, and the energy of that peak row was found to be 245.0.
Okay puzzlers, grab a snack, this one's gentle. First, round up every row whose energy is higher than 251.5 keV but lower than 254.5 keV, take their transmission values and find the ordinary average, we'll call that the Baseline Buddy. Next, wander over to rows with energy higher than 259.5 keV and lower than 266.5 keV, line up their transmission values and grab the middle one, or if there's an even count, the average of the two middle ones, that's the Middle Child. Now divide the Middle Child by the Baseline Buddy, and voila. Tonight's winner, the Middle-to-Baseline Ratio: 1.05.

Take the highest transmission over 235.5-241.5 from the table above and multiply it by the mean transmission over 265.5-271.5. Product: 246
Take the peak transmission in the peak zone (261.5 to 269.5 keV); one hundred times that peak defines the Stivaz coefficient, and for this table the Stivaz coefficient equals 2000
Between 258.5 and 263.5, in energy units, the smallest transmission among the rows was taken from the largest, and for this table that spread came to 2.0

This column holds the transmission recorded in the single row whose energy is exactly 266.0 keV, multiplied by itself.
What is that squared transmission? 326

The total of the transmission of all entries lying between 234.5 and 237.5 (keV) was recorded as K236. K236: 40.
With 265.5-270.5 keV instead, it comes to 93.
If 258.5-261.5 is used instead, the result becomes 57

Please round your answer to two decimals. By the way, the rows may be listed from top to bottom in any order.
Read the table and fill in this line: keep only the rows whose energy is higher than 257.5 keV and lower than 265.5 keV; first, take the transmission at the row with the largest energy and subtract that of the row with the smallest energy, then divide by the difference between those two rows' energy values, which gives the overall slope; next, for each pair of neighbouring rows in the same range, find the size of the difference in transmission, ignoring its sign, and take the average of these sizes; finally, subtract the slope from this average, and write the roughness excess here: 0.84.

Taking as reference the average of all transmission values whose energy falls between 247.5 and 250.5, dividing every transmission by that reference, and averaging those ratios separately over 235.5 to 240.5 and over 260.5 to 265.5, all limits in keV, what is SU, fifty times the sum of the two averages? 103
